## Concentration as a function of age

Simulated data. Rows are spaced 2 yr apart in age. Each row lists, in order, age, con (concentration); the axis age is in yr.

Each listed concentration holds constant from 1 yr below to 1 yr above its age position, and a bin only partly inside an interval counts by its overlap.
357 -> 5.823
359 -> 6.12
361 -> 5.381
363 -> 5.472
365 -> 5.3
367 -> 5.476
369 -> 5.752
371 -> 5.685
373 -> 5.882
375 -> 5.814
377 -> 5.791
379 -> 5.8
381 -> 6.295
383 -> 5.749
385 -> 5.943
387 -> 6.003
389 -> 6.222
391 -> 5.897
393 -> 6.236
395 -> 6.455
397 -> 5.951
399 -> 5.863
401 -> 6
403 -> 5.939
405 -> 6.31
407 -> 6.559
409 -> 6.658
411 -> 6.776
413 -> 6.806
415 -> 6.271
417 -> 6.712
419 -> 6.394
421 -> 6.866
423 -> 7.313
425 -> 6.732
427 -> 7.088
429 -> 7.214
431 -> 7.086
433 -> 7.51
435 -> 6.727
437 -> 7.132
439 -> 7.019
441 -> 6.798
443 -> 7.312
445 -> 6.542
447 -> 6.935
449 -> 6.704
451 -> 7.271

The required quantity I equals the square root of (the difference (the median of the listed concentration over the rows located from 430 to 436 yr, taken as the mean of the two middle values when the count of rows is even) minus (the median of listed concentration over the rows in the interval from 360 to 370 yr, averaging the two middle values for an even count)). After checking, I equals 1.27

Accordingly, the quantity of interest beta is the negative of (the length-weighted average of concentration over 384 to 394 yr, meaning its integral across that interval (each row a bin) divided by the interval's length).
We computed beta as -6.1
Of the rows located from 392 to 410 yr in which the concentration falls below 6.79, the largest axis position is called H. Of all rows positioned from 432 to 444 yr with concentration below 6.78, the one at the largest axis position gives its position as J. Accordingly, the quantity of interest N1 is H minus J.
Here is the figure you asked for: -26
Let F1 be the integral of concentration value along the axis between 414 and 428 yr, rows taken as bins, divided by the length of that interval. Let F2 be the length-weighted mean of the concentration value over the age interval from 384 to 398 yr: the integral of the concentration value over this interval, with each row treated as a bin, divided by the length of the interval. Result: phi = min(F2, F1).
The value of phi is 6.1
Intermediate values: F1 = 6.8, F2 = 6.10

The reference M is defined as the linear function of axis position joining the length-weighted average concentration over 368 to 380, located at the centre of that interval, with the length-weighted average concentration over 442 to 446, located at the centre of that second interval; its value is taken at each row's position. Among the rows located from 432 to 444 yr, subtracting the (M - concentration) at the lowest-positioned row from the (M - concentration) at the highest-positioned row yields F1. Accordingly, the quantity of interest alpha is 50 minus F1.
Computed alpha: 49.6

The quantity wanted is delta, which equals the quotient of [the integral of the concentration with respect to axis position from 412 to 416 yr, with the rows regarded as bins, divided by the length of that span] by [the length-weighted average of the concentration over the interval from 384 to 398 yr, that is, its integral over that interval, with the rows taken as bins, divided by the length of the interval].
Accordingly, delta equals 1.07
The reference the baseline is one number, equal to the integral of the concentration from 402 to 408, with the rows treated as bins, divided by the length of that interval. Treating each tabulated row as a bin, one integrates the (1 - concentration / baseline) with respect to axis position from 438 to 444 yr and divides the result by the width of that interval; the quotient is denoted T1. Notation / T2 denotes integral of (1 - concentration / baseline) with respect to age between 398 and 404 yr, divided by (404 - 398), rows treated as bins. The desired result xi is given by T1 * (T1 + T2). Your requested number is 0.0086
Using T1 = -0.12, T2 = 0.05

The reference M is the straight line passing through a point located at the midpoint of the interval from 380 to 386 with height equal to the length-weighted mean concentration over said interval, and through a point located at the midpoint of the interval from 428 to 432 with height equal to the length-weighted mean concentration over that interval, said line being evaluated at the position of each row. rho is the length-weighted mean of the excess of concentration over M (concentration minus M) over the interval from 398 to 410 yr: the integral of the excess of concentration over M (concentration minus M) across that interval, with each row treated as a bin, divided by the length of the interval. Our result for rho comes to -0.29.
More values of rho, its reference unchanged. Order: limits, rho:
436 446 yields -0.46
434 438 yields -0.37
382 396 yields -0.07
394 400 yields -0.25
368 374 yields 0.07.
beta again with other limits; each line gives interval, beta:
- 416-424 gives -6.8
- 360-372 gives -5.5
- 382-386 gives -5.8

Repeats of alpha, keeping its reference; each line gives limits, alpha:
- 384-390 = 50.2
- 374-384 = 49.8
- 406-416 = 49.6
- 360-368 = 50.0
